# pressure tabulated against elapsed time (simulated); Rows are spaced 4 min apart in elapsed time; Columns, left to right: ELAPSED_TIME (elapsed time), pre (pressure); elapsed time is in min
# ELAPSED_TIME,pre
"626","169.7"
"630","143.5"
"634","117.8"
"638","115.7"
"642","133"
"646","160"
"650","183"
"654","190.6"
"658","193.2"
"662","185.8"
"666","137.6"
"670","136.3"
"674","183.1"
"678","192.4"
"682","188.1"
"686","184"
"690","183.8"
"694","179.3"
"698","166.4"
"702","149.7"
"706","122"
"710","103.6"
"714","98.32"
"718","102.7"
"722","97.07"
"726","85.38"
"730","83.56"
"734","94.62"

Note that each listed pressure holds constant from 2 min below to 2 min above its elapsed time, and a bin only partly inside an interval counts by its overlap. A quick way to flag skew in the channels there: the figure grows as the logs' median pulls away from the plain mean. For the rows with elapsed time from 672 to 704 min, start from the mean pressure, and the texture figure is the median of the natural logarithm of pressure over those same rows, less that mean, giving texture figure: -173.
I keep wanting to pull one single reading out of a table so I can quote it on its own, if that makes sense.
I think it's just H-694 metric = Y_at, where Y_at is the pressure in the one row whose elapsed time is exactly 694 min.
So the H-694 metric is 179.3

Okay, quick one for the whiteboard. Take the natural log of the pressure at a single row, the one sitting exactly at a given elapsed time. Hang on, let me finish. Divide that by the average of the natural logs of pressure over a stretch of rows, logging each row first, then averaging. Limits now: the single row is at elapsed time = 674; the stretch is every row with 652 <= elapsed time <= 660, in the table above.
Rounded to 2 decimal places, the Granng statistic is 0.99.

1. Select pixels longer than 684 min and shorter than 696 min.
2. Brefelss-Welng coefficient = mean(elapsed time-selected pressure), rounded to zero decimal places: 182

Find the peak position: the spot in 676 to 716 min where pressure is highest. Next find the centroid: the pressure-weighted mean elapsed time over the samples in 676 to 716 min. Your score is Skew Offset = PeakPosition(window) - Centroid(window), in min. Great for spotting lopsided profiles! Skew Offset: -15.6 min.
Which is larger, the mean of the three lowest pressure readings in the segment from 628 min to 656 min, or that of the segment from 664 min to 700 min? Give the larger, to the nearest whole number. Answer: 147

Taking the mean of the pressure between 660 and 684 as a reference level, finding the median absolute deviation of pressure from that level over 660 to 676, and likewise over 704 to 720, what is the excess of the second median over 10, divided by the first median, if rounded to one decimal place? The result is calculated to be 2.4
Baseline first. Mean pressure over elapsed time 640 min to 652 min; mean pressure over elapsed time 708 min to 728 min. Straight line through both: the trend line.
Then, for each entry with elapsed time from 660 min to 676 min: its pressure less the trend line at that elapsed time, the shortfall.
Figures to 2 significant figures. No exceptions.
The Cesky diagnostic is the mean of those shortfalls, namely 21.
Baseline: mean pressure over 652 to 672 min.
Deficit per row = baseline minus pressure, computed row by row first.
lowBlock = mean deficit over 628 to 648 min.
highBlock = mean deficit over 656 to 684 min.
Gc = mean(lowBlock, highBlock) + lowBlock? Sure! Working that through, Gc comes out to 50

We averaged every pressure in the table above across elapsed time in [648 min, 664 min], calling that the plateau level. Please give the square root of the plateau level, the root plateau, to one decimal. 13.7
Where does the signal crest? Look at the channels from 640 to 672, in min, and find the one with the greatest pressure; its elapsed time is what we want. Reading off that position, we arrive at 658 min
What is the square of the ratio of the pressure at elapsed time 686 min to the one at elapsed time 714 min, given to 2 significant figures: 3.5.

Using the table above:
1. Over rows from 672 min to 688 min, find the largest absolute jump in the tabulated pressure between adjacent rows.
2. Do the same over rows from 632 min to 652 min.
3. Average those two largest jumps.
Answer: 18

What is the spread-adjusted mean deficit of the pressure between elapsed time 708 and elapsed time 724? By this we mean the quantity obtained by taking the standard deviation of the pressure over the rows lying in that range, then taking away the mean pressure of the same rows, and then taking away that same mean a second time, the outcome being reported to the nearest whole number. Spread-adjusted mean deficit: -198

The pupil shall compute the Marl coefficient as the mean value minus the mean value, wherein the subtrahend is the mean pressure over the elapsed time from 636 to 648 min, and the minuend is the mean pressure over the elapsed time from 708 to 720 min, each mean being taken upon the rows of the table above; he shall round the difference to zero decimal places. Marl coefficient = -35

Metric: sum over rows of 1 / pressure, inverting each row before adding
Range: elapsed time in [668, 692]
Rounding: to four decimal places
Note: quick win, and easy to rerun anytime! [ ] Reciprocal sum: 0.0342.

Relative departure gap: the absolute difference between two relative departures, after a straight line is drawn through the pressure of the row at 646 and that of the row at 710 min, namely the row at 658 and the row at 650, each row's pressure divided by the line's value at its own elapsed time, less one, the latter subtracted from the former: 0.12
